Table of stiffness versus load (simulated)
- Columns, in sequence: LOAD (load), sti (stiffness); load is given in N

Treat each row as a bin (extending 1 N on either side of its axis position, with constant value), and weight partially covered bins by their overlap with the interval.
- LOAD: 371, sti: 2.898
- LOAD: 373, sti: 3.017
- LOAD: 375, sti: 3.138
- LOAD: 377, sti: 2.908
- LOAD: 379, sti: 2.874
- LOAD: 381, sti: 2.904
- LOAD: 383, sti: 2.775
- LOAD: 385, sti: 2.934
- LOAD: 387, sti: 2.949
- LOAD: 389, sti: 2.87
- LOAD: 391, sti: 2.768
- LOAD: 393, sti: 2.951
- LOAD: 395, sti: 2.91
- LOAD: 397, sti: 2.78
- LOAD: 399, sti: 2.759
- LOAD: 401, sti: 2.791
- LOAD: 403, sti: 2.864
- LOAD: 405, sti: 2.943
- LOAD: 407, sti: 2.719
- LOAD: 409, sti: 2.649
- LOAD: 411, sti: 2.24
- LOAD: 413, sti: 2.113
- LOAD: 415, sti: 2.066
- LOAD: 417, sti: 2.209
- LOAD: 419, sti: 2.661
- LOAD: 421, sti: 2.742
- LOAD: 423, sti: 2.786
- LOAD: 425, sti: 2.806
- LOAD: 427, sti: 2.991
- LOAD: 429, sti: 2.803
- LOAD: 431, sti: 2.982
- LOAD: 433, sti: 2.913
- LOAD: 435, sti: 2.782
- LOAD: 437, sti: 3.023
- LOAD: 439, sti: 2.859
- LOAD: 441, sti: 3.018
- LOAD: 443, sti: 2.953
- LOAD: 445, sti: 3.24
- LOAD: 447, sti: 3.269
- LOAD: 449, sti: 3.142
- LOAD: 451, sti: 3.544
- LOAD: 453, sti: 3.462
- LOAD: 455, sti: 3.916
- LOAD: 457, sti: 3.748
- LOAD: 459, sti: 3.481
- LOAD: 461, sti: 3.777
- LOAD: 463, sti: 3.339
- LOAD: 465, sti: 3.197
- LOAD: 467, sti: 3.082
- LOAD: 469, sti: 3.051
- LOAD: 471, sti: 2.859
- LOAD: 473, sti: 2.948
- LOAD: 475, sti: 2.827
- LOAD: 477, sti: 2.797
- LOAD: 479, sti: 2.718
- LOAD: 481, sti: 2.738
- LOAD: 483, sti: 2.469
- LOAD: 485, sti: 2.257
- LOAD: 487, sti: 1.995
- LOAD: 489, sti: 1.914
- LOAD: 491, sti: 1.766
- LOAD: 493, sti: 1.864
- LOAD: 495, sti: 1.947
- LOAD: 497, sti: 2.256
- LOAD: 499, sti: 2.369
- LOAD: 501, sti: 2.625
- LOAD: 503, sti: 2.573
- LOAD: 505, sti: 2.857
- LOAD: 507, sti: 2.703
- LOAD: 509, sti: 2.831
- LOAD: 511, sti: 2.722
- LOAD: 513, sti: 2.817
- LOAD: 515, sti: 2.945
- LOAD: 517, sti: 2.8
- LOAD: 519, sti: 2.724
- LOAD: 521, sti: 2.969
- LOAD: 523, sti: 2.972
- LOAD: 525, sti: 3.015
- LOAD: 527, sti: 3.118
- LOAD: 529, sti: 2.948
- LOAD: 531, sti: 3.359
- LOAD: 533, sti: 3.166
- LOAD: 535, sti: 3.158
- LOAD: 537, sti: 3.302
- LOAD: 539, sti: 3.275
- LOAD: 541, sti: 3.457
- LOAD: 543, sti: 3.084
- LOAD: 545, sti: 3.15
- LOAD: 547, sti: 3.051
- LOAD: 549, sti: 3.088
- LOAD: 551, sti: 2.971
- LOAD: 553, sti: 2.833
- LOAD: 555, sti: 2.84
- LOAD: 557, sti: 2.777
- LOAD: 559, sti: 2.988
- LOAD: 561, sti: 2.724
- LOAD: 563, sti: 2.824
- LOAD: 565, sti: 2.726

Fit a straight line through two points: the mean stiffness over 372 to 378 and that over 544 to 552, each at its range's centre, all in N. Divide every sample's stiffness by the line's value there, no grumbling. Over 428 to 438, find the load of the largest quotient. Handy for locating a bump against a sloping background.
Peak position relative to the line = 437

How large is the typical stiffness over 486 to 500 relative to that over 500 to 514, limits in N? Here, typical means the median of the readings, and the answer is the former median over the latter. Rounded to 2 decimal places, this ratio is 0.72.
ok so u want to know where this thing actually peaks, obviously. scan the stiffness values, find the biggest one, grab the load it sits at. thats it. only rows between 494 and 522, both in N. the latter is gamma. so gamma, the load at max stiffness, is 521 N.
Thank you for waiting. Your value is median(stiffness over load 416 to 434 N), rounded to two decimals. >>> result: 2.80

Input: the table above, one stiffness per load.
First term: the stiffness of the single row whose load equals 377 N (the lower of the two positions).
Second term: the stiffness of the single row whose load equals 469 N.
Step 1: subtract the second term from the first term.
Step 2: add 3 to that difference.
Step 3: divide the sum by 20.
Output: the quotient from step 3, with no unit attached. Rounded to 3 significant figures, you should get 0.143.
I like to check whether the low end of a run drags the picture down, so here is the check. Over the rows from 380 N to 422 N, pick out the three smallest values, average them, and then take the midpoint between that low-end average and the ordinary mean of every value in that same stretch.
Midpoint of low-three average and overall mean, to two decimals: 2.41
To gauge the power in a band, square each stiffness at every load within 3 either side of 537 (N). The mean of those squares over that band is 10.5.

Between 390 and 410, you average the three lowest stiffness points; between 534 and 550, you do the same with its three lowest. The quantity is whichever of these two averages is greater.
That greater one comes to 3.1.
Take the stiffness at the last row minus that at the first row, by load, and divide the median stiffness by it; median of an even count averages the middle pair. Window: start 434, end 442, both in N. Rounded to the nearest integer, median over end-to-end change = 12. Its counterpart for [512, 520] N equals -30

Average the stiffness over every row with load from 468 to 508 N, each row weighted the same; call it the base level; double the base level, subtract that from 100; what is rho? 95.0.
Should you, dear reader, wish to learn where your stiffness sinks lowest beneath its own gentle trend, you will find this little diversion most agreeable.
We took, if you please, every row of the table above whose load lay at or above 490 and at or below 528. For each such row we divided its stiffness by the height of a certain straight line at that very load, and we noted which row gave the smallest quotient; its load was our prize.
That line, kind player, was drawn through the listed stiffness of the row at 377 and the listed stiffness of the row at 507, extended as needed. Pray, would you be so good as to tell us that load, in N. 491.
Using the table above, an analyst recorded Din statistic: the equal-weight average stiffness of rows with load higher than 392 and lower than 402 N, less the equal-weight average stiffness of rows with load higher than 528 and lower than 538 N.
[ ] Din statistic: -0.3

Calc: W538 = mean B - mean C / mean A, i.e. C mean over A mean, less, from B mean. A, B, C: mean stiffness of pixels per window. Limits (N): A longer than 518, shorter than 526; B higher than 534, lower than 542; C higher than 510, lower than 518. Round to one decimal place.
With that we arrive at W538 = 2.3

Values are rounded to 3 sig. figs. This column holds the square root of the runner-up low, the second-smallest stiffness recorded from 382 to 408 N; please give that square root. 1.66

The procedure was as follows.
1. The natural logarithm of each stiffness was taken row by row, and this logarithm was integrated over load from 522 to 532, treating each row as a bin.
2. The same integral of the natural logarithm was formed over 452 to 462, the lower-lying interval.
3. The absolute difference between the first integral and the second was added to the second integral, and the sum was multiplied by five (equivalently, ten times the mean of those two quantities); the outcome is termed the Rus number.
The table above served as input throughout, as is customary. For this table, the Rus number 73.9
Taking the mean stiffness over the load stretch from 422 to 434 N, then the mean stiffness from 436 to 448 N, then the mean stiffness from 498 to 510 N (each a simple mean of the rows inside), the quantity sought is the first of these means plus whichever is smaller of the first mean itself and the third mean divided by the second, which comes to 3.7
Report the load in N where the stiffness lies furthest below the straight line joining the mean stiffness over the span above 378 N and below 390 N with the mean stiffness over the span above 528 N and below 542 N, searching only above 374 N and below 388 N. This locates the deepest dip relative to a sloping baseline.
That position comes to 383 N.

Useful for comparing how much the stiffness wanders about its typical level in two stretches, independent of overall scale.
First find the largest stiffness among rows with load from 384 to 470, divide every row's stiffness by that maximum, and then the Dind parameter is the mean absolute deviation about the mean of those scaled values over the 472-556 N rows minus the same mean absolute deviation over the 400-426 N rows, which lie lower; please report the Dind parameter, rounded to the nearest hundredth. 0.01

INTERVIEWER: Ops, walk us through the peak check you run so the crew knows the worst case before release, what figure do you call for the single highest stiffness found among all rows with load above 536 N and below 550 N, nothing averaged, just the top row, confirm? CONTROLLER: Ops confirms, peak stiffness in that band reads 3.457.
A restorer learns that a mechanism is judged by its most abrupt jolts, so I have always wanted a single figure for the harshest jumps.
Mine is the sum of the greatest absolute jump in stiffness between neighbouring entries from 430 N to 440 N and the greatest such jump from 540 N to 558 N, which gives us 0.61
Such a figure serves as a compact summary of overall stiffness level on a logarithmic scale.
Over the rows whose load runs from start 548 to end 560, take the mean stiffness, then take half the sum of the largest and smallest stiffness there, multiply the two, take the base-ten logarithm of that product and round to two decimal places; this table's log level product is 0.93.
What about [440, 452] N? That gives 1.02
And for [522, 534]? 0.99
